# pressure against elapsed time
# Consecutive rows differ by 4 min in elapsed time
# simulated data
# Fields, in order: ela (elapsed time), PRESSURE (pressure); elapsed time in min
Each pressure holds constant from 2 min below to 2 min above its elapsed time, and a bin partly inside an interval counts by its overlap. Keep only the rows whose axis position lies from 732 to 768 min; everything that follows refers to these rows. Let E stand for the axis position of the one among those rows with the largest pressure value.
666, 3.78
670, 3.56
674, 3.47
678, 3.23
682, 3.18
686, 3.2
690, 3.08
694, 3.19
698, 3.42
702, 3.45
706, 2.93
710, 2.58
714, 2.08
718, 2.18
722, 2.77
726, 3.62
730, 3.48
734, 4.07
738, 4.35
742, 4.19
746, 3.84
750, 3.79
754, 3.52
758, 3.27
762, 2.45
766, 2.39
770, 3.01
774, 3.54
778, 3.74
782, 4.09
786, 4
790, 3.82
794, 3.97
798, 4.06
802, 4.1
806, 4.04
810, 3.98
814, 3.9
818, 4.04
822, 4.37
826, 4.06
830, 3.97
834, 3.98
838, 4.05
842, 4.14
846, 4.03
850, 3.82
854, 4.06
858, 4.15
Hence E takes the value 738 min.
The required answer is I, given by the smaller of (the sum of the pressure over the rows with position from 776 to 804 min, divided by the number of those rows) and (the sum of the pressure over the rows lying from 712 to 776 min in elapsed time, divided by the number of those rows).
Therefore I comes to 3.28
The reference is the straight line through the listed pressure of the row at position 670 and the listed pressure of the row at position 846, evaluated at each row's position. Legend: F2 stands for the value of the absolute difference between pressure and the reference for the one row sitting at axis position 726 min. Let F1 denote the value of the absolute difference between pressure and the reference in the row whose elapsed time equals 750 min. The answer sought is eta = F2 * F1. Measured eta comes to 0.001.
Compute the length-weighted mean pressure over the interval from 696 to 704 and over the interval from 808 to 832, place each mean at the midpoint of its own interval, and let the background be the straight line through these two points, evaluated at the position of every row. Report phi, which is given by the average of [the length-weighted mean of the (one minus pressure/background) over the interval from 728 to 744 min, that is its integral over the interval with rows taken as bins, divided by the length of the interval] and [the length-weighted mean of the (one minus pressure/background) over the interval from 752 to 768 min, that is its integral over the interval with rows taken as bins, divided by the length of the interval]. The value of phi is 0.06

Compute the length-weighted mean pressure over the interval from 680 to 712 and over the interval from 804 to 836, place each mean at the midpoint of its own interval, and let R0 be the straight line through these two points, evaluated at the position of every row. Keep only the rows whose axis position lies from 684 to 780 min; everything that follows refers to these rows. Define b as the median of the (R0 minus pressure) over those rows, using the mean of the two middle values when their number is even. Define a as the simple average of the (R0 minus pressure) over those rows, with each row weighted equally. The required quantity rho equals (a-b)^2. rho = 0.0194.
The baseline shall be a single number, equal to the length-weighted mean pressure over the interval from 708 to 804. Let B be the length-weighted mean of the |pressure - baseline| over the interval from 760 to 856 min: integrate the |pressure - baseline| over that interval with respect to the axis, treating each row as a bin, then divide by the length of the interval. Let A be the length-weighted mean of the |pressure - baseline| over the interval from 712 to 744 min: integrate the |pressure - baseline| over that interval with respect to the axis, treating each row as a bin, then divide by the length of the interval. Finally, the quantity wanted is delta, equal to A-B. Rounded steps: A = 0.72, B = 0.572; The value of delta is 0.15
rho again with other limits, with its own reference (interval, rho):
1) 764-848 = 0.0045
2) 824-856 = 0.0004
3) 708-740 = 0.0010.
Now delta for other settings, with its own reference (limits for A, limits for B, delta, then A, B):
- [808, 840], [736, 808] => 0.07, 0.59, 0.521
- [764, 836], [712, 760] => -0.01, 0.55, 0.562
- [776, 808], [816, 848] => -0.10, 0.52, 0.625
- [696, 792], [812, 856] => -0.06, 0.53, 0.584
